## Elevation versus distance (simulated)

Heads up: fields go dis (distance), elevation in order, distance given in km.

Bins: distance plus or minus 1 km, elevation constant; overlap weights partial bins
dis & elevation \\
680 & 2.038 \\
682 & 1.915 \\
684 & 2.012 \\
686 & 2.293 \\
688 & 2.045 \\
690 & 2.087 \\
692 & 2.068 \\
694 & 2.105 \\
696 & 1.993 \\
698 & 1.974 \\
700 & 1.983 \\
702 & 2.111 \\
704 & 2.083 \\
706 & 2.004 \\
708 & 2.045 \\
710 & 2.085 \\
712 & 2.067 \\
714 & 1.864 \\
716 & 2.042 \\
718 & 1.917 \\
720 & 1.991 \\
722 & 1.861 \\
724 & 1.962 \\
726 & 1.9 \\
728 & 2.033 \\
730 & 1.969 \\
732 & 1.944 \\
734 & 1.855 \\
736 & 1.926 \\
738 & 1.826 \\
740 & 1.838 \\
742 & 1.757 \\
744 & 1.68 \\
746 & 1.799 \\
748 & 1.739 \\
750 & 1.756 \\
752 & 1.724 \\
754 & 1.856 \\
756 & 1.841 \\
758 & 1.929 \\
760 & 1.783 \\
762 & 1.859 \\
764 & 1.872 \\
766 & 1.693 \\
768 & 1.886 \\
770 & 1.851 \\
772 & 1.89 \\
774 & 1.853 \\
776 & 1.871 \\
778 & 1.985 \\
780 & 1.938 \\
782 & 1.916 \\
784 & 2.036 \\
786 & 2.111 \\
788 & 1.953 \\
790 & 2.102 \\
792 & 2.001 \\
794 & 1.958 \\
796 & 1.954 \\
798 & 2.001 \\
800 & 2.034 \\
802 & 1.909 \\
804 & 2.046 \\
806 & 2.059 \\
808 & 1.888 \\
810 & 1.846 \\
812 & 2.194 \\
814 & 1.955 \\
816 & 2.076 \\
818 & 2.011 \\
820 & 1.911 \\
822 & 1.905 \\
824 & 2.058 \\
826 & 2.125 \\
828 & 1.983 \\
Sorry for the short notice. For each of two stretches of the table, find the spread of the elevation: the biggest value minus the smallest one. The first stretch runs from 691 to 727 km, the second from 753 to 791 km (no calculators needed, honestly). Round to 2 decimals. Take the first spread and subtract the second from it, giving -0.17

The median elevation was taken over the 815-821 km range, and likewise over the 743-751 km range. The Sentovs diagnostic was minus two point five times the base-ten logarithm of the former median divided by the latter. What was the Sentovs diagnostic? -0.15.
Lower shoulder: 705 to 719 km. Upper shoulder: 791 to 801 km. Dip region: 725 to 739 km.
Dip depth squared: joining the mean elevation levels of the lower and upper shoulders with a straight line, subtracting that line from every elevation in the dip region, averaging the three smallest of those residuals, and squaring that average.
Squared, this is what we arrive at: 0.020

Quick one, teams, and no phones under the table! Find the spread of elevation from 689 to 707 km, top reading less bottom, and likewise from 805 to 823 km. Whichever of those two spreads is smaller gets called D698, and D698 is 0.14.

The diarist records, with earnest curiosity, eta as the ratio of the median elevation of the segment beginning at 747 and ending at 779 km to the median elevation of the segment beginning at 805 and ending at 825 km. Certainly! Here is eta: 0.94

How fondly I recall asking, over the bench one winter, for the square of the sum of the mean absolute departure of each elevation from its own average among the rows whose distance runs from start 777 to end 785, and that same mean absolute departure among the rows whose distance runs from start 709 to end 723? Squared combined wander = 0.015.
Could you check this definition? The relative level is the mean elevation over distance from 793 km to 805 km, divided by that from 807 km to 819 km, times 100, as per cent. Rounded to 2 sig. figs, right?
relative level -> 99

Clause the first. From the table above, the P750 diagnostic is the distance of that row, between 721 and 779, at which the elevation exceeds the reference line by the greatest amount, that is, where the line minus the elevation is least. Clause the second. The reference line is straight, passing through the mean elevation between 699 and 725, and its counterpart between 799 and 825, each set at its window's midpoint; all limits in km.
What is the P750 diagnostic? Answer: 728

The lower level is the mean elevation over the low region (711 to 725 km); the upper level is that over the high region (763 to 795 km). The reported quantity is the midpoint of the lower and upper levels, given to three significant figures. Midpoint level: 1.94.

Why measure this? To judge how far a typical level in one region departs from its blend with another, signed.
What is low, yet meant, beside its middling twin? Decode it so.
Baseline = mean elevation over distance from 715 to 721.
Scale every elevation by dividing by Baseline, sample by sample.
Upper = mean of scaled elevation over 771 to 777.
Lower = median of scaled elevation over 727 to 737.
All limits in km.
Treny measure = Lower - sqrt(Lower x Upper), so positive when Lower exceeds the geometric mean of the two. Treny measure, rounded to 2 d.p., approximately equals 0.02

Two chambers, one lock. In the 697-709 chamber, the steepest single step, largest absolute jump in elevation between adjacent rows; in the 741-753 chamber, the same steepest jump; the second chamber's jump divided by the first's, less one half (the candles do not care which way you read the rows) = 0.43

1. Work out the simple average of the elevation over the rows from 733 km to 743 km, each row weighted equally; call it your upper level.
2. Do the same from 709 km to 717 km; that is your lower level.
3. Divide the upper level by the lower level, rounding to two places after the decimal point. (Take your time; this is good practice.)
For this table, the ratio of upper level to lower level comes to 0.91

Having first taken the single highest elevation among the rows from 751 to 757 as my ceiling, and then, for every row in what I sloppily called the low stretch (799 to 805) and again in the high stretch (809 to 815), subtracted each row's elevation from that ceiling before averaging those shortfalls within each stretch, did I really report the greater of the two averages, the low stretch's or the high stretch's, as -0.14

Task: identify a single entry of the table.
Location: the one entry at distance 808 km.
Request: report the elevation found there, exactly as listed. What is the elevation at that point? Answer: 1.888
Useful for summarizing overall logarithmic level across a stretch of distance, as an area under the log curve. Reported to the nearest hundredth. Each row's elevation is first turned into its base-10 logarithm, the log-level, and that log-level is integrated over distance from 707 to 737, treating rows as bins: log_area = 8.79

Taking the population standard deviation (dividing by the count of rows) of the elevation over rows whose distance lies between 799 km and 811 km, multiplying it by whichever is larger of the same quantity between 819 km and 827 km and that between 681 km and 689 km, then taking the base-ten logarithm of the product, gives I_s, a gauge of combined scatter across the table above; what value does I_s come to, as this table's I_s -1.93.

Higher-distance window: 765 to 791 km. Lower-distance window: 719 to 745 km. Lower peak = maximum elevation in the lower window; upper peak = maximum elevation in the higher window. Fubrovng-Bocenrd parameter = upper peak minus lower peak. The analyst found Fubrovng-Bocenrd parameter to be 0.078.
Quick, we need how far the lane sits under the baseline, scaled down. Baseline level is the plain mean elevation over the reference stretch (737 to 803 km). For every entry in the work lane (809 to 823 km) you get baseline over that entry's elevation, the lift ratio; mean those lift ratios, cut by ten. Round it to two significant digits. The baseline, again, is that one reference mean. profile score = 0.095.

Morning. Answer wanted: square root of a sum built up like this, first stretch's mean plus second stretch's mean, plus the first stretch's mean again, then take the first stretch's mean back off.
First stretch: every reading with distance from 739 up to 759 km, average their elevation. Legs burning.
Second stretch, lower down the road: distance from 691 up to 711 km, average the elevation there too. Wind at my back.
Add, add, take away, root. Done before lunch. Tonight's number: 1.96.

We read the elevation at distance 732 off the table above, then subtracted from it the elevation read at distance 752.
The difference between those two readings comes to 0.22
